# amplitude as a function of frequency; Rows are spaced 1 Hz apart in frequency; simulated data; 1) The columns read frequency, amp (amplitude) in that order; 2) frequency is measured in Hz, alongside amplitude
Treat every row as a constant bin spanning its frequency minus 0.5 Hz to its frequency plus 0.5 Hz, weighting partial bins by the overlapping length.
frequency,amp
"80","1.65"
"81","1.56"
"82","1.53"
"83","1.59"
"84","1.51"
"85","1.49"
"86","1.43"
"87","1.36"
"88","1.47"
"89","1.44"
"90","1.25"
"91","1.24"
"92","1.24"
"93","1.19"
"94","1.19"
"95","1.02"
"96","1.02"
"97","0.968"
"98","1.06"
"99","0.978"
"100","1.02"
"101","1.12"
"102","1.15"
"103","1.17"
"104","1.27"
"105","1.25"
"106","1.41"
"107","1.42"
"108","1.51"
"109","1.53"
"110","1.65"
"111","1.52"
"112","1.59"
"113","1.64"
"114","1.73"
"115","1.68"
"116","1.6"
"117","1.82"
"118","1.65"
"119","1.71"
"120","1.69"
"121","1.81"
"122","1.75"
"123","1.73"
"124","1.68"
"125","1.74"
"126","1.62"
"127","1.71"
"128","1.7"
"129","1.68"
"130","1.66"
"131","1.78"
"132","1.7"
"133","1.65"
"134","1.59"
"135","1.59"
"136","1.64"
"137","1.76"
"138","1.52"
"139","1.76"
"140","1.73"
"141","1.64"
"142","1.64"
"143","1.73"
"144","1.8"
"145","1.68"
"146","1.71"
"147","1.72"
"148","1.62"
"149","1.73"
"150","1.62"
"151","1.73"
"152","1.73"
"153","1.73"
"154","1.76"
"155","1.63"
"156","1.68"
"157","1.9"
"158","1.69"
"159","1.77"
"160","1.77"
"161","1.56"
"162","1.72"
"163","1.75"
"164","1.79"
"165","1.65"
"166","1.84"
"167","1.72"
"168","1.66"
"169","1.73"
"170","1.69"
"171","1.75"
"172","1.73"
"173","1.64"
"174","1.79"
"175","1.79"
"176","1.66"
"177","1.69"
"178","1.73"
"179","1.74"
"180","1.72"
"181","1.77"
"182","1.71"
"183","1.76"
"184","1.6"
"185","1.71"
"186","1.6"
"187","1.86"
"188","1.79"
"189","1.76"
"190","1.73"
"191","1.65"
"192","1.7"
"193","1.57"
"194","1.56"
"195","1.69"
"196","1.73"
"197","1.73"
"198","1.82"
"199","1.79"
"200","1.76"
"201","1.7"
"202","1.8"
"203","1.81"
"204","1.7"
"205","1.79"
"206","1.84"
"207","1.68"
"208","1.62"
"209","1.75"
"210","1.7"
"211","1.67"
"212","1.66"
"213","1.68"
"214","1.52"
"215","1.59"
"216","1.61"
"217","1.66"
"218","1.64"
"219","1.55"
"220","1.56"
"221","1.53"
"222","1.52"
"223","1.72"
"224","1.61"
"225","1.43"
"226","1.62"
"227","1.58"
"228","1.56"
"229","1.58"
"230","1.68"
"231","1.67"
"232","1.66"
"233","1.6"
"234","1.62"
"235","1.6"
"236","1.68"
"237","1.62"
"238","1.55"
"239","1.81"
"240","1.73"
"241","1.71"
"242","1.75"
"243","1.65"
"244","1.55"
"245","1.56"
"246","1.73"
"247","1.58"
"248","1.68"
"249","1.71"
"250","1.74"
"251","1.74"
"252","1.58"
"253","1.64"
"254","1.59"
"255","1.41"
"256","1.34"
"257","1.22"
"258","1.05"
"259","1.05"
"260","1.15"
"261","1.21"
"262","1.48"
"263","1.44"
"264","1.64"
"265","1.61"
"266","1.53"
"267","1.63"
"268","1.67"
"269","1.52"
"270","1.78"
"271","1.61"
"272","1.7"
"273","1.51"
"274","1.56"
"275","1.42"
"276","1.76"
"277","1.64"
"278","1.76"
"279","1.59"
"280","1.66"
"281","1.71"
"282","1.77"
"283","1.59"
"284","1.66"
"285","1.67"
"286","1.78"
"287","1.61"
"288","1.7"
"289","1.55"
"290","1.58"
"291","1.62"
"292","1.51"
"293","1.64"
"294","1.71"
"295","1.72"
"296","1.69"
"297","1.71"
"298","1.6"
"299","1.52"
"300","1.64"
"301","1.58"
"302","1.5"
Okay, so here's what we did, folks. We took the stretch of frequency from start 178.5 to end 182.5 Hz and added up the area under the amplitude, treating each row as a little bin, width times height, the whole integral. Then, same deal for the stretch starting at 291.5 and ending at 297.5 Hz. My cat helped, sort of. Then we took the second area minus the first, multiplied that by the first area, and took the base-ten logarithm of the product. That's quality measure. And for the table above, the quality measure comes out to 1.32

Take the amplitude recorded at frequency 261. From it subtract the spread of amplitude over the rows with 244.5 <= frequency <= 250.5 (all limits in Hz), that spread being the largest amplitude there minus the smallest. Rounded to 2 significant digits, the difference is 1.0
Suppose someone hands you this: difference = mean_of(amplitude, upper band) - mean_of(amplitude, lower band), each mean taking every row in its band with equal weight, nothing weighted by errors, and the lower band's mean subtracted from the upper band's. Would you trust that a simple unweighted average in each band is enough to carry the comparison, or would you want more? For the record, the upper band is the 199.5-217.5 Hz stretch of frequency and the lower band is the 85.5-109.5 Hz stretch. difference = 0.46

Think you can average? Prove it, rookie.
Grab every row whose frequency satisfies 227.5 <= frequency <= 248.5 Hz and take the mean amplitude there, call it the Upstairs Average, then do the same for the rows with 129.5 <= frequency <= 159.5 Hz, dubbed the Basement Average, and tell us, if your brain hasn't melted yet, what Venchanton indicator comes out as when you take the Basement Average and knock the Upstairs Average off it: 0.05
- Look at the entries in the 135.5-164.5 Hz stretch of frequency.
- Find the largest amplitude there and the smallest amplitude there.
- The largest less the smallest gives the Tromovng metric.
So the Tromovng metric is 0.38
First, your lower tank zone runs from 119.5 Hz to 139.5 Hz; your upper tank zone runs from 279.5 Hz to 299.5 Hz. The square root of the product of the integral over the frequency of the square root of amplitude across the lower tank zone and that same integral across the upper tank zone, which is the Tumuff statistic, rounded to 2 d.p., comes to 25.83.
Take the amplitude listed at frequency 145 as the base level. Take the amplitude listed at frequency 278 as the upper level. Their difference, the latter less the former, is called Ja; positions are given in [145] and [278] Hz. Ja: 0.08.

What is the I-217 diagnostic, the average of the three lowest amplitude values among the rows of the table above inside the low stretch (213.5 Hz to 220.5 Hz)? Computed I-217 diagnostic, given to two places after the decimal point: 1.54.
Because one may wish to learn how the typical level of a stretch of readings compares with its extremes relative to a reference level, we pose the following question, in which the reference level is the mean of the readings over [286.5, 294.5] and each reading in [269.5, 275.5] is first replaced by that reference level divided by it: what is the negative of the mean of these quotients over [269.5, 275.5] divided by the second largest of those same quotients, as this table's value -0.951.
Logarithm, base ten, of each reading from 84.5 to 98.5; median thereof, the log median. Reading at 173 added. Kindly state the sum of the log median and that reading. 1.73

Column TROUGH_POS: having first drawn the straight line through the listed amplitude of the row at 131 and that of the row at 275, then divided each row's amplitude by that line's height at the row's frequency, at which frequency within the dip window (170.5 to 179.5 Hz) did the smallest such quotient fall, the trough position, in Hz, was 173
